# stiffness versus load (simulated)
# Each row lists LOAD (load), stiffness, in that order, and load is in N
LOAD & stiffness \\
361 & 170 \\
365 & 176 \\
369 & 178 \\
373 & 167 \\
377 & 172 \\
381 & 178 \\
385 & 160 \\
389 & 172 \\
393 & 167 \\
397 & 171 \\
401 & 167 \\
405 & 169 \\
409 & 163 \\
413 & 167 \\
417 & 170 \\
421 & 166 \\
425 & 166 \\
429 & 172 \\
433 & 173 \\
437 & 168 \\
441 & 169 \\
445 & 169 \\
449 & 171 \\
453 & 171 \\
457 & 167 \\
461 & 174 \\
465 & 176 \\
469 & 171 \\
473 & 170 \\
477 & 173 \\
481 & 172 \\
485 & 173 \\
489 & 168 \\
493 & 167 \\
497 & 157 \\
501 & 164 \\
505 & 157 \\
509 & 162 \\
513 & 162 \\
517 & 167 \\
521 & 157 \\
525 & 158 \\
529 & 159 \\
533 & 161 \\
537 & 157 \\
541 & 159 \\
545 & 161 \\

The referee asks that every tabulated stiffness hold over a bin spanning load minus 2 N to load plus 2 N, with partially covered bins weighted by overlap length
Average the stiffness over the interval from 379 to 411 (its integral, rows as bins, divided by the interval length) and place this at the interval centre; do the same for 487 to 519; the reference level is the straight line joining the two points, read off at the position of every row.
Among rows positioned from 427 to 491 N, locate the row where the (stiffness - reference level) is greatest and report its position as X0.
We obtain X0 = 465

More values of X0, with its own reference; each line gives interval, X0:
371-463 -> 381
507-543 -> 517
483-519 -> 485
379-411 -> 381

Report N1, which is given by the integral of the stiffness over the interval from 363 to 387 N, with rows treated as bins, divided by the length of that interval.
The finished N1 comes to 172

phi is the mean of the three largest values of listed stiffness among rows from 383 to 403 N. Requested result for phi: 170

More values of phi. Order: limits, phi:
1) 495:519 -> 164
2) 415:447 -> 172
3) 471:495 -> 173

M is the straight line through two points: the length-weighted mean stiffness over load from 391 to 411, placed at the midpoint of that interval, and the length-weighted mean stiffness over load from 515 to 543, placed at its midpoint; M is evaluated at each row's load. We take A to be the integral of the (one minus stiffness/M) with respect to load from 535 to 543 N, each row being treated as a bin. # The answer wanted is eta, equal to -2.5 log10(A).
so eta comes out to 3.1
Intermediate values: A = 0.056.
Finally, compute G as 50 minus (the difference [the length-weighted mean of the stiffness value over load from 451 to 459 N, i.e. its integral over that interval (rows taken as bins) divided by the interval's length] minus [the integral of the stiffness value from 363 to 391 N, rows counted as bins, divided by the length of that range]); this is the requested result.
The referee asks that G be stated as 52.9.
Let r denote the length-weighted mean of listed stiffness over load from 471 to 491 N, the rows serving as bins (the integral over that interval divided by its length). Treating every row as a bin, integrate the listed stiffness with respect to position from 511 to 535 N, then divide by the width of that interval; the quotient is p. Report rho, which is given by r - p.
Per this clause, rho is 10.5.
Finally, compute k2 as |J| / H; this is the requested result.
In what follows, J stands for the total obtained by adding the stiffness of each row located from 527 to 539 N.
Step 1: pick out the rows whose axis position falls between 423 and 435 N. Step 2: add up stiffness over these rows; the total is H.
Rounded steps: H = 511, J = 477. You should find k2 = 0.933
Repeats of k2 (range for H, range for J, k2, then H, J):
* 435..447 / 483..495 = 1.004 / 506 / 508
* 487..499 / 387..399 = 1.037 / 492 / 510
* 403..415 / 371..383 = 1.036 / 499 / 517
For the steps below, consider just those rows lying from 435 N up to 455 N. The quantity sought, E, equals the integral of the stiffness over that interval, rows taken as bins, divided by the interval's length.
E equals 170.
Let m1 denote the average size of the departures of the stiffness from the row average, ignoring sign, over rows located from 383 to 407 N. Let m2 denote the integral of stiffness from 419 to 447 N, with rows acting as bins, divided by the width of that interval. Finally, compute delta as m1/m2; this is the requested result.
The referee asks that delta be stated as 0.0178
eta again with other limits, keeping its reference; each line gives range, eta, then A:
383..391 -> 2.4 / 0.106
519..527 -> 2.2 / 0.129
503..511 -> 2.8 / 0.076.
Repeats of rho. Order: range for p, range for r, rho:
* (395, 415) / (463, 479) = 5.1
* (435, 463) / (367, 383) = 3.9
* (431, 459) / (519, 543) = -11.2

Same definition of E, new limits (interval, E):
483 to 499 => 166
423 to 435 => 170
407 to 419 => 167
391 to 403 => 168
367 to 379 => 172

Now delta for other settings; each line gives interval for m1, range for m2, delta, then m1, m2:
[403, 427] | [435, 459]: 0.0108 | 1.8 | 169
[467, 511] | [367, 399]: 0.0287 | 4.9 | 171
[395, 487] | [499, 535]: 0.0152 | 2.4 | 161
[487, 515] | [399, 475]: 0.0198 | 3.3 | 169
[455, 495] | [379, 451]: 0.0148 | 2.5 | 169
